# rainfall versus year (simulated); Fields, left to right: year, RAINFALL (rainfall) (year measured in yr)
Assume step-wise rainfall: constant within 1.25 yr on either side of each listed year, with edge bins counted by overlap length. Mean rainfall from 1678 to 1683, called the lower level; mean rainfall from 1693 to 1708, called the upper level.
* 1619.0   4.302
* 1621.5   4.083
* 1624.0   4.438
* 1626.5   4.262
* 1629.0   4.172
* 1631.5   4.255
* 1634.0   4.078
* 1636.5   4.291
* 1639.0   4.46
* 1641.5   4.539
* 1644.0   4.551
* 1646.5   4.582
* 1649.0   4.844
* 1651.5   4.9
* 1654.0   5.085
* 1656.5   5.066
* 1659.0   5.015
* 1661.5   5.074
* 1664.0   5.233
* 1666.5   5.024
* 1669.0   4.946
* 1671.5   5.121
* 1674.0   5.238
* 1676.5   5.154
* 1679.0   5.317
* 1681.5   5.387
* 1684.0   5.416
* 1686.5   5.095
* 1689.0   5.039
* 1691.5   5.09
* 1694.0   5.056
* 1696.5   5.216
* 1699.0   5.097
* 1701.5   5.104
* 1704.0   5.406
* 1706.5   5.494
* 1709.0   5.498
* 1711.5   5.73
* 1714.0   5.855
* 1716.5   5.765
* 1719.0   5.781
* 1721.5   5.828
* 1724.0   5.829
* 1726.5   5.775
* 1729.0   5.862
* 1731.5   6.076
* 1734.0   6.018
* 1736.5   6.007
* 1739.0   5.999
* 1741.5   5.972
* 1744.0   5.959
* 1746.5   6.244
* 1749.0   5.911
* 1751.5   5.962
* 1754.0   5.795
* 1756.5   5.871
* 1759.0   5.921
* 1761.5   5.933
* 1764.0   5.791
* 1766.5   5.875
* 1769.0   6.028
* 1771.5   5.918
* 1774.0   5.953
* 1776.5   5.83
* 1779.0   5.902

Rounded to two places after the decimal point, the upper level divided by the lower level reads 0.98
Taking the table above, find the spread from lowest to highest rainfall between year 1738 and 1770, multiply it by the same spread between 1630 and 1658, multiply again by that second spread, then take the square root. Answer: 0.68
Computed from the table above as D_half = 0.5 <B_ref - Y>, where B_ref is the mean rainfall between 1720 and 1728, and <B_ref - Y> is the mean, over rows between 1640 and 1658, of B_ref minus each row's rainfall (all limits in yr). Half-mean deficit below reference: 0.5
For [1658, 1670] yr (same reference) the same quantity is 0.4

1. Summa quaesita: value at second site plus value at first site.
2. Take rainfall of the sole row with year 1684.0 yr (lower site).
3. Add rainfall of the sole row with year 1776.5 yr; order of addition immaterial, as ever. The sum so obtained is 11.2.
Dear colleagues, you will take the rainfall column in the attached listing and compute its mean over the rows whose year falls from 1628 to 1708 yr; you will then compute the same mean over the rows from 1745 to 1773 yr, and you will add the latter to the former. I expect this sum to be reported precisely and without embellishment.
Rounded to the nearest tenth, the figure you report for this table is 10.9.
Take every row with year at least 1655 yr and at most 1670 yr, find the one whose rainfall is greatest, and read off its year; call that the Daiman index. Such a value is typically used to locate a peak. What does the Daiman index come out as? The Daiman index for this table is 1664.0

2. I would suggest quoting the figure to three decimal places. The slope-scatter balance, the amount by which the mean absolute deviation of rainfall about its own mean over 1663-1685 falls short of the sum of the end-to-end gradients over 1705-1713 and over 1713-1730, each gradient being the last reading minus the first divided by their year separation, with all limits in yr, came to -0.079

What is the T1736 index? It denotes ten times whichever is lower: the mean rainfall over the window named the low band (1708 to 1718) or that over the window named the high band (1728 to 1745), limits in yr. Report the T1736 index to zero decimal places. 57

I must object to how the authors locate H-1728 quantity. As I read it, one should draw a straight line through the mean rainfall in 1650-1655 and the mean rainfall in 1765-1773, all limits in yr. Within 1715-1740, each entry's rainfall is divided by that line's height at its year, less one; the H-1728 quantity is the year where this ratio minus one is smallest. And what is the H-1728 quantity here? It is 1726.5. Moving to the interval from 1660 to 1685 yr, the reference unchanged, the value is 1669.0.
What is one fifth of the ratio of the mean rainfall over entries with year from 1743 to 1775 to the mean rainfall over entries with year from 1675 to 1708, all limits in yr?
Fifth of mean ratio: 0.227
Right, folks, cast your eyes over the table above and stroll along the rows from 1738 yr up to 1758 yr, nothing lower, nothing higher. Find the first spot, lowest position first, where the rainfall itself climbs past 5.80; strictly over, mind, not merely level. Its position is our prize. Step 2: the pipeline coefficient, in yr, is 1739.0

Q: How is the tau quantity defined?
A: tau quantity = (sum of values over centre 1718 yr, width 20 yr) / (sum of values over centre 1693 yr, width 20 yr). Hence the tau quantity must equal 1.12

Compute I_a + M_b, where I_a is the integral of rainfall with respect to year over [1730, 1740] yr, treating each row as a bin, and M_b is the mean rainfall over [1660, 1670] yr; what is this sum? 65.3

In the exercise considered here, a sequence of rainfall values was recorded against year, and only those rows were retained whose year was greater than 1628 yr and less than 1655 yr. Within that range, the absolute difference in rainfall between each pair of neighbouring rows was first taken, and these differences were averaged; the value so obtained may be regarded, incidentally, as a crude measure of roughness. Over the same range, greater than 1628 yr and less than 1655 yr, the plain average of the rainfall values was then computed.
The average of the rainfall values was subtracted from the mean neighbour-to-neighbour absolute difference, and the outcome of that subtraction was -4.4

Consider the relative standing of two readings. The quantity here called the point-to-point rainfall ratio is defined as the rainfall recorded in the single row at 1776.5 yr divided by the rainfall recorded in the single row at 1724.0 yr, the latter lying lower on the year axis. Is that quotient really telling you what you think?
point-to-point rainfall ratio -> 1.00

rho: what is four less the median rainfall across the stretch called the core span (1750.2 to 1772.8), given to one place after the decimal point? -1.9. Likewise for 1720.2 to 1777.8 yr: -1.9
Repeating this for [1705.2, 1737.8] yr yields -1.8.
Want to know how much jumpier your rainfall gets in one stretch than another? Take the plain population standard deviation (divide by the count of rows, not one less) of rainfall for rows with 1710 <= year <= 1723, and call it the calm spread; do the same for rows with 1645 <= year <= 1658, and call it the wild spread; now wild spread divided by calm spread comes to 4.1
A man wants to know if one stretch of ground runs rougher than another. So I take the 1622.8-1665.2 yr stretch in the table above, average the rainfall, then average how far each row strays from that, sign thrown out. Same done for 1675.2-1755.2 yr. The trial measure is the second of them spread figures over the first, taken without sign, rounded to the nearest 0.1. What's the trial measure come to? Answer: 1.0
